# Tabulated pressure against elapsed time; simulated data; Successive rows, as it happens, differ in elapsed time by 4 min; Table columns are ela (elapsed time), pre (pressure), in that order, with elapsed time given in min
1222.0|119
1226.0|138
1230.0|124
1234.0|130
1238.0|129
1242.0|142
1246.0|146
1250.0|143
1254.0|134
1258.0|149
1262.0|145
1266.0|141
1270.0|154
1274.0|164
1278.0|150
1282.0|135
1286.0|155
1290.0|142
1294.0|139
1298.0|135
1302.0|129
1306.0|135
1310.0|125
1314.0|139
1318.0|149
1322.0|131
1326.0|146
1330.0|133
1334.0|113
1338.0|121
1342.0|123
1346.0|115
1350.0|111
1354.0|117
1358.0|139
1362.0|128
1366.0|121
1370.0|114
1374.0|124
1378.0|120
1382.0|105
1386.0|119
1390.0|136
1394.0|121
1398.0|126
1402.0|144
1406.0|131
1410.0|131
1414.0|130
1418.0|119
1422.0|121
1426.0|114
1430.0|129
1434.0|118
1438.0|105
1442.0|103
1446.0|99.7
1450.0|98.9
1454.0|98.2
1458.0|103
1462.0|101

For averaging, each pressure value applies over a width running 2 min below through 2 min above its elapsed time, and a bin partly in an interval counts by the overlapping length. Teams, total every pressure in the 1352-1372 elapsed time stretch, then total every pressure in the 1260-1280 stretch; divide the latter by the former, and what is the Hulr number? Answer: 1.22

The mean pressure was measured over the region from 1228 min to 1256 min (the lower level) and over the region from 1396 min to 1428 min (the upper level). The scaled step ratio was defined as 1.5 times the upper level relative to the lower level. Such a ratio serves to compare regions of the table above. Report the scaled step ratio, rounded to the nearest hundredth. 1.41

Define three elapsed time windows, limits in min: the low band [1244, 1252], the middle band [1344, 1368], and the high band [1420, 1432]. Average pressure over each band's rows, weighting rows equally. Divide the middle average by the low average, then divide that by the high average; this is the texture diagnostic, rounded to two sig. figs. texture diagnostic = 0.0069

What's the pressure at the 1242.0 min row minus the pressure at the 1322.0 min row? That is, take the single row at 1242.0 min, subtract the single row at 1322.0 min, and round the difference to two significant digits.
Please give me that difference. 11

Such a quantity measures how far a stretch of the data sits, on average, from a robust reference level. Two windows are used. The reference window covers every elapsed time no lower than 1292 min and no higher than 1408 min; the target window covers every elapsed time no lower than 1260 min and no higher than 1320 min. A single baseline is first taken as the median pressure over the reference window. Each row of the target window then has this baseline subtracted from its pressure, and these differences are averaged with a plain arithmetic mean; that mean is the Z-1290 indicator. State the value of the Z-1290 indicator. 16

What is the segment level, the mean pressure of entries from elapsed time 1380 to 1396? 120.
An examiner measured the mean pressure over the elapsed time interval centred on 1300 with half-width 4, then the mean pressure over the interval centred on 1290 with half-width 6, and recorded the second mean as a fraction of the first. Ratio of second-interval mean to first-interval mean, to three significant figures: 1.10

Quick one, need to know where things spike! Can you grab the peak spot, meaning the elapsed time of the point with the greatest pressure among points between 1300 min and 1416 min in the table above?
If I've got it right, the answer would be 1318.0 min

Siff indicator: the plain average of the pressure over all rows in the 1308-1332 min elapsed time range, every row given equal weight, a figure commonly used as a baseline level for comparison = 137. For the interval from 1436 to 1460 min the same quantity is 101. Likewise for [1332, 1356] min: 117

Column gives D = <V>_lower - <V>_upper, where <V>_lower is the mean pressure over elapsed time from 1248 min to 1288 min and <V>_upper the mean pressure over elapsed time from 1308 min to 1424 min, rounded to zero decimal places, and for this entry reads 21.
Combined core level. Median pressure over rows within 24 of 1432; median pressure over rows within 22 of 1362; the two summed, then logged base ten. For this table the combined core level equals 2.37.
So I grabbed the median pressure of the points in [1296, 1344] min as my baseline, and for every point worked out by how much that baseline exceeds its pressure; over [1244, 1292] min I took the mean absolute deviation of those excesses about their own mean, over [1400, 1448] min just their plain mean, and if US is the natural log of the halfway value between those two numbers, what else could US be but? 2.21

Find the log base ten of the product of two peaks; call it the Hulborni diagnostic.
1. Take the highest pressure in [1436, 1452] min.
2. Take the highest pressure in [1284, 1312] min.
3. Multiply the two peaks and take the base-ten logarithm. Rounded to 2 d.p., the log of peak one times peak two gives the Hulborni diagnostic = 4.21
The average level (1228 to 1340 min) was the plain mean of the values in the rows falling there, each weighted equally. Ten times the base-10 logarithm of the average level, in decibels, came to 21.4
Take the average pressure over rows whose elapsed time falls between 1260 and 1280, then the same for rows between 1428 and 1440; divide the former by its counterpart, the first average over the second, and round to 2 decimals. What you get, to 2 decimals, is 1.29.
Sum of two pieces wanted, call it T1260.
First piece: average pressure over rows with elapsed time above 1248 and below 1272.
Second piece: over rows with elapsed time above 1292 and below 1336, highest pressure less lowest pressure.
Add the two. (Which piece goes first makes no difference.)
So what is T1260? 180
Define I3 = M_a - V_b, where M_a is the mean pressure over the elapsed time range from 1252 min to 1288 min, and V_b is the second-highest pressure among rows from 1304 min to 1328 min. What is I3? 1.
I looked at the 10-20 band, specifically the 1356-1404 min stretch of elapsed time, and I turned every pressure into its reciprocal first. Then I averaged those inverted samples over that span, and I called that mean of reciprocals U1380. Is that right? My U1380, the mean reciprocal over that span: 0.0081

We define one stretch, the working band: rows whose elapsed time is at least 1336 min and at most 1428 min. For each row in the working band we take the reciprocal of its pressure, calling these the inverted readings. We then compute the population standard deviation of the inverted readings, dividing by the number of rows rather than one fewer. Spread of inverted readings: 0.0006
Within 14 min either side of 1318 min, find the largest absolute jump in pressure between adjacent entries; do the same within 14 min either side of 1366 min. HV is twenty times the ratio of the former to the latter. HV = 16.4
